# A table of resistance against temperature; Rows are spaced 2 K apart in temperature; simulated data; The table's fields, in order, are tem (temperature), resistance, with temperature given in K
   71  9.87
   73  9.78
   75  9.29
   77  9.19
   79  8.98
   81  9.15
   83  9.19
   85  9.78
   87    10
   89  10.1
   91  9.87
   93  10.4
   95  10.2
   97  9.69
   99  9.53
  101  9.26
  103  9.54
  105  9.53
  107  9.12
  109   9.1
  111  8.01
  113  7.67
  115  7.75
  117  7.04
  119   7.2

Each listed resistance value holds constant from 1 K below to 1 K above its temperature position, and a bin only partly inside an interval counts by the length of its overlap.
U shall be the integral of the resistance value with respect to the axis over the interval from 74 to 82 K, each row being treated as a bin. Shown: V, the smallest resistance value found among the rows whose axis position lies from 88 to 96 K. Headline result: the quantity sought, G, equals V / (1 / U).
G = 723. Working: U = 73.2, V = 9.87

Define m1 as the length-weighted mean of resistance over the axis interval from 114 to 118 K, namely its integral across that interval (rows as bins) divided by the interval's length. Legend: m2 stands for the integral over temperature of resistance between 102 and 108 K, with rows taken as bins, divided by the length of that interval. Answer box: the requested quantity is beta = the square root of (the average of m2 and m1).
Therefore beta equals 2.90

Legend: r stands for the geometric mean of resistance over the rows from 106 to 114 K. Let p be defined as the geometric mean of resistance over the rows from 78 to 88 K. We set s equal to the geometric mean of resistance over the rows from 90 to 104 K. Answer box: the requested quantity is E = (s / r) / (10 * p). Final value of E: 0.0123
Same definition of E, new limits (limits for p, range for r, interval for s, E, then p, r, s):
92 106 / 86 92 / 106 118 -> 0.0083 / 9.73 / 10.0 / 8.08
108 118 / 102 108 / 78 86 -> 0.0125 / 7.89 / 9.4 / 9.27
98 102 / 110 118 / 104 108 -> 0.0130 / 9.39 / 7.6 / 9.32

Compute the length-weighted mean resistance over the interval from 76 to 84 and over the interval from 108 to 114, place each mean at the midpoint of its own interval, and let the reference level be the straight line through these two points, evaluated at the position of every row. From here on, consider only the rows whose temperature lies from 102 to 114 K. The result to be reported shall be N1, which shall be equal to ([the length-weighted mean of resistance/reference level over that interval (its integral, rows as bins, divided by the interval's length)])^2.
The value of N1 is 1.12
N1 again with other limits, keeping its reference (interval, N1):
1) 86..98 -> 1.31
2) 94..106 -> 1.26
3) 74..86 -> 1.03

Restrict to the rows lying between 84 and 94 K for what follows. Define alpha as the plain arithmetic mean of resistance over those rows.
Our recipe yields 10.0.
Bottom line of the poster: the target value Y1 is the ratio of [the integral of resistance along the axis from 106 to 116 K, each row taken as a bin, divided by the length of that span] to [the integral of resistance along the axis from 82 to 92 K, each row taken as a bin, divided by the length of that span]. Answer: 0.85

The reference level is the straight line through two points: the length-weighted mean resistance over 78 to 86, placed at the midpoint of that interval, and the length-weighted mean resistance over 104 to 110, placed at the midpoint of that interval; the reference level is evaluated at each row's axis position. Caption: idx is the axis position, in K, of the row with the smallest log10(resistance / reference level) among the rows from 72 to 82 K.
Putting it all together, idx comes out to 79 K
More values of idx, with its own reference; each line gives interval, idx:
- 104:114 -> 113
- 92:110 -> 109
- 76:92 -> 79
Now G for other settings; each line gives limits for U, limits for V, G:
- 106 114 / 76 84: 609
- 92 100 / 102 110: 725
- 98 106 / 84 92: 741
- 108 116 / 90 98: 630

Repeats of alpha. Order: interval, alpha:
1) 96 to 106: 9.5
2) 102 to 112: 9.1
